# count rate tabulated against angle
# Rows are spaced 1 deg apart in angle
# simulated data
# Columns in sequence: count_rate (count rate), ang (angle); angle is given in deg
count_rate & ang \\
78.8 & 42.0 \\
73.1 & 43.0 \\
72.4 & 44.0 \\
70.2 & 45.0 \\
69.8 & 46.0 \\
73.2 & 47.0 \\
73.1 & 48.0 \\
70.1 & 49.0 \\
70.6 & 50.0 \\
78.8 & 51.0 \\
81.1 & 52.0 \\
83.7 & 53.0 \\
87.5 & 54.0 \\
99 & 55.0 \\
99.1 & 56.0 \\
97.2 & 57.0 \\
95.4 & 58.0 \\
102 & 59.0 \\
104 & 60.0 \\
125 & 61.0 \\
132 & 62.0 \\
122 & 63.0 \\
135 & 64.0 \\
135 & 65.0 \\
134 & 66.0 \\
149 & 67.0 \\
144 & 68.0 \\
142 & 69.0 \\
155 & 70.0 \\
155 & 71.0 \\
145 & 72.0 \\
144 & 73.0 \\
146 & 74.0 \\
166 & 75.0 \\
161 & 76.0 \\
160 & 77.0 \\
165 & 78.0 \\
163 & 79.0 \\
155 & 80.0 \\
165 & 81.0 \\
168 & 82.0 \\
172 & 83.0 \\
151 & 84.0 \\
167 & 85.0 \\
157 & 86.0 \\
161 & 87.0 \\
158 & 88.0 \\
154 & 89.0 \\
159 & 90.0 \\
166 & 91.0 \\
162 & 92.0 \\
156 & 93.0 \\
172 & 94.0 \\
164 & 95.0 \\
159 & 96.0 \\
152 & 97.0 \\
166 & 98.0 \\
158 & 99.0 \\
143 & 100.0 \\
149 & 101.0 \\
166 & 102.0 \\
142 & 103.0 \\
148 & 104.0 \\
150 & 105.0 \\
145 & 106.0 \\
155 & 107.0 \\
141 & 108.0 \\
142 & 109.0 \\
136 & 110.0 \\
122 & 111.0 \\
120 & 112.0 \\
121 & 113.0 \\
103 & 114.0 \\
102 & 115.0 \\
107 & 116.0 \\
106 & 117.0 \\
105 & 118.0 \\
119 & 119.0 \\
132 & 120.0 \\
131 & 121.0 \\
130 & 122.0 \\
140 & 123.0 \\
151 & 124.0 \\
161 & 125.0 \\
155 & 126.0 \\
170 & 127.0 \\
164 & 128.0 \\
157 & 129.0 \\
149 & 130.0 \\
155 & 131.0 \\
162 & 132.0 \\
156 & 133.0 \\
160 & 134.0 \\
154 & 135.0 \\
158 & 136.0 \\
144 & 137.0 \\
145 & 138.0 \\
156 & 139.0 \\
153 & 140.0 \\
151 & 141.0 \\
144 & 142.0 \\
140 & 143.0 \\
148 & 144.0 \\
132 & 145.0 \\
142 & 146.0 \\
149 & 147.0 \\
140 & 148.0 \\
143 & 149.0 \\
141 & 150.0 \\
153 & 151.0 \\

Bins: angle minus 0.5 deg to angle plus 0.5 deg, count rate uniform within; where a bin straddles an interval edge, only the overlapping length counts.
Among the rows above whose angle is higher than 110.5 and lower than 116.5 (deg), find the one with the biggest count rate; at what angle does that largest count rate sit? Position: 111.0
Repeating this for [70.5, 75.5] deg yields 75.0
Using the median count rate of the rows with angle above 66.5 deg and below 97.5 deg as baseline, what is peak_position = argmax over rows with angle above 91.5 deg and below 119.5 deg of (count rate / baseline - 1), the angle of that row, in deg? 94.0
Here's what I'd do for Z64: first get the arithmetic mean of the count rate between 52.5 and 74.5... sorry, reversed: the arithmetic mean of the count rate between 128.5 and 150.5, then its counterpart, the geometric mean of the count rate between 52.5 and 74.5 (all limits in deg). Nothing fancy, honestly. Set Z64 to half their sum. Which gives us 135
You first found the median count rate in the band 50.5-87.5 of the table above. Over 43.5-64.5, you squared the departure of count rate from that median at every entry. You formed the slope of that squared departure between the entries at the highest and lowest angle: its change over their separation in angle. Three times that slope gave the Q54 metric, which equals -757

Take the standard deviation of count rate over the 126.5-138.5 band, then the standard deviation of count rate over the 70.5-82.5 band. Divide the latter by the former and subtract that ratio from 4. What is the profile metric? 2.86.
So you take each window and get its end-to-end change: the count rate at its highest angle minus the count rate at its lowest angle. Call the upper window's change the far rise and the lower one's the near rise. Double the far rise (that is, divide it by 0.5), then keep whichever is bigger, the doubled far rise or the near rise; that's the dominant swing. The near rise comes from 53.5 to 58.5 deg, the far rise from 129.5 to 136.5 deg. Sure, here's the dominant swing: 18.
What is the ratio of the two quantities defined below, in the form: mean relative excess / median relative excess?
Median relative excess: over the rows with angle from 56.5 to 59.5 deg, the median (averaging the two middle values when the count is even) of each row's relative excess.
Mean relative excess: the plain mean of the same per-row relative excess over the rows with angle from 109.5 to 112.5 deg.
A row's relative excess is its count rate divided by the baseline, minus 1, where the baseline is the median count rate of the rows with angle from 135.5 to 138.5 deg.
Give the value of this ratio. 0.4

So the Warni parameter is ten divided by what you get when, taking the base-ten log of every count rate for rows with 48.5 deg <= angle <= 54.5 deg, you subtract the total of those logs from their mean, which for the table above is -1.06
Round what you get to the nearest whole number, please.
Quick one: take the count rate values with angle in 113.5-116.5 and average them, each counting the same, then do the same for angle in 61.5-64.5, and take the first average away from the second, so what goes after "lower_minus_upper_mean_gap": 26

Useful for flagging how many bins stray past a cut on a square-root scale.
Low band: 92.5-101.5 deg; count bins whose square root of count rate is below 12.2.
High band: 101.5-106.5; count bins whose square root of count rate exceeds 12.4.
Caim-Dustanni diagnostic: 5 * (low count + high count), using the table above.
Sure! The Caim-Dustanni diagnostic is 10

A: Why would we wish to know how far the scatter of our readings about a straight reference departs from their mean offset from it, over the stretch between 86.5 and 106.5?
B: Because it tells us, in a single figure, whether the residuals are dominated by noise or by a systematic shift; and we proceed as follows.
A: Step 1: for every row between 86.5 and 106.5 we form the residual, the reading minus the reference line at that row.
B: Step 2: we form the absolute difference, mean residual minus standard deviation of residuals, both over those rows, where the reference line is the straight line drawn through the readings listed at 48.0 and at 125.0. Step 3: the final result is 15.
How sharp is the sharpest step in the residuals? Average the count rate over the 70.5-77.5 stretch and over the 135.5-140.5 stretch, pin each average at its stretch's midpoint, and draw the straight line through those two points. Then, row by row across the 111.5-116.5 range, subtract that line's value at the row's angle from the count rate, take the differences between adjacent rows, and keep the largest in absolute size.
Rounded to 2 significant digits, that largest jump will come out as 18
